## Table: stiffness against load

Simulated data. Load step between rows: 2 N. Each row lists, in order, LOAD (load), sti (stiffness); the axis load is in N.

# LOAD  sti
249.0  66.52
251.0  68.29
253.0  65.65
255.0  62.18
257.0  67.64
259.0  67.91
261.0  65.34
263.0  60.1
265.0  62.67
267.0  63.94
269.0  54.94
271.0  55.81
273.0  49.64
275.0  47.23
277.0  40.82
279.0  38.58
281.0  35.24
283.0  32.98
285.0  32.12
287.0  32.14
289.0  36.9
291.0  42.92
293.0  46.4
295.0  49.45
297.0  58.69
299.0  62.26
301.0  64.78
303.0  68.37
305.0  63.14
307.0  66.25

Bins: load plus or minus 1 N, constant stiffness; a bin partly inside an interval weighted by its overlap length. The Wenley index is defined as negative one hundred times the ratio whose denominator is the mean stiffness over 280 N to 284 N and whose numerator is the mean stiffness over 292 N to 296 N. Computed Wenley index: -141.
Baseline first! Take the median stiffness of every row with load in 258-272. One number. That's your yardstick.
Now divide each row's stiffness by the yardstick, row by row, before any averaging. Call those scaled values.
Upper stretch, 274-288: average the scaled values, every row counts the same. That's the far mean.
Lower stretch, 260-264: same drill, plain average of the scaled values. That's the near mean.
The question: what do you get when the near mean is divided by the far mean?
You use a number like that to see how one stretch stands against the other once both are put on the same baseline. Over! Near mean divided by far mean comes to 1.7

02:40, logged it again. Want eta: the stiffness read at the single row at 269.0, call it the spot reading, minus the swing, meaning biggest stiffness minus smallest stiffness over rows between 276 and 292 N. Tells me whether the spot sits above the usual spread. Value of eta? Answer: 44.1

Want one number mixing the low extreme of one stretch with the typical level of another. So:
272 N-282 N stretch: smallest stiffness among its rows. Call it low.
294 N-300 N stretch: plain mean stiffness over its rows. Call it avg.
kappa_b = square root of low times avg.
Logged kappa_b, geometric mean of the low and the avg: 45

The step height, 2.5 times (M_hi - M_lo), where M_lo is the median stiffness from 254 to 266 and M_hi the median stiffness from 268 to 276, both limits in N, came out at -29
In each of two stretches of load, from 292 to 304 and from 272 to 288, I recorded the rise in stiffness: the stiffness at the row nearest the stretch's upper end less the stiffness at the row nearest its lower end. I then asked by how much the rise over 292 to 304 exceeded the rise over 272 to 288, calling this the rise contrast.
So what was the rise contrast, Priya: 39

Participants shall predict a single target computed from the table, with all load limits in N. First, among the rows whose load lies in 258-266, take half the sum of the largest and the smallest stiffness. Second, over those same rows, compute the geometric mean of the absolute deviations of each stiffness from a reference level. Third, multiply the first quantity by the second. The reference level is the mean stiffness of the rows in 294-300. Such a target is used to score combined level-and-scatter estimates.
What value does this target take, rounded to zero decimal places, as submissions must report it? 419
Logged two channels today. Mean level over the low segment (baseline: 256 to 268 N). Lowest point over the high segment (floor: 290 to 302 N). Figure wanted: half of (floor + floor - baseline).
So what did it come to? 11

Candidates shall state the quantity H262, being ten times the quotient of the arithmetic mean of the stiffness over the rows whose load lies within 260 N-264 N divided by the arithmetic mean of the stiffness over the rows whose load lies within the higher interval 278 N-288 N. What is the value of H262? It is 18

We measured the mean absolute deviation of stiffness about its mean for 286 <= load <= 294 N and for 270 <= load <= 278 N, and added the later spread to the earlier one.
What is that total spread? 9.4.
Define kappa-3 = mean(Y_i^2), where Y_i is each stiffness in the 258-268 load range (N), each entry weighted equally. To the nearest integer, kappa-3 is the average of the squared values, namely 4102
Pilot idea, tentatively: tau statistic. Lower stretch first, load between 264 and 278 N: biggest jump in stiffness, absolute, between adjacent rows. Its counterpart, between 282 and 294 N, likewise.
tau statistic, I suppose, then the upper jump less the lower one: -3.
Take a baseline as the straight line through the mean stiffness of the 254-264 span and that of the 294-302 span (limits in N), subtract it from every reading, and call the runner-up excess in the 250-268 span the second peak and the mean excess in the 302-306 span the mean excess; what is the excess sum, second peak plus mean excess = 11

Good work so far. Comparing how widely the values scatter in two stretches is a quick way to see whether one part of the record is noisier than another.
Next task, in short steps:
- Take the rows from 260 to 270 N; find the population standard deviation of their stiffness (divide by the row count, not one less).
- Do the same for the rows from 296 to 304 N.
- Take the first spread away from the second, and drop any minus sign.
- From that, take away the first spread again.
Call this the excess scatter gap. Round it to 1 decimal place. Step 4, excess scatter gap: -3.5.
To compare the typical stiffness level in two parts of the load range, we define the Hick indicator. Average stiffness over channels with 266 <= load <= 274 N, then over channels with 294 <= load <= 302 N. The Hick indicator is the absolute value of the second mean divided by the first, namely 1.0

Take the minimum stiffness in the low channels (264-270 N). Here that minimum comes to 54.94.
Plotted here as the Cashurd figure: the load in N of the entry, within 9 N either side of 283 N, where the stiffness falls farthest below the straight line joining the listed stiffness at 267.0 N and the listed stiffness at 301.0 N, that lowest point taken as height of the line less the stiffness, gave 287.0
